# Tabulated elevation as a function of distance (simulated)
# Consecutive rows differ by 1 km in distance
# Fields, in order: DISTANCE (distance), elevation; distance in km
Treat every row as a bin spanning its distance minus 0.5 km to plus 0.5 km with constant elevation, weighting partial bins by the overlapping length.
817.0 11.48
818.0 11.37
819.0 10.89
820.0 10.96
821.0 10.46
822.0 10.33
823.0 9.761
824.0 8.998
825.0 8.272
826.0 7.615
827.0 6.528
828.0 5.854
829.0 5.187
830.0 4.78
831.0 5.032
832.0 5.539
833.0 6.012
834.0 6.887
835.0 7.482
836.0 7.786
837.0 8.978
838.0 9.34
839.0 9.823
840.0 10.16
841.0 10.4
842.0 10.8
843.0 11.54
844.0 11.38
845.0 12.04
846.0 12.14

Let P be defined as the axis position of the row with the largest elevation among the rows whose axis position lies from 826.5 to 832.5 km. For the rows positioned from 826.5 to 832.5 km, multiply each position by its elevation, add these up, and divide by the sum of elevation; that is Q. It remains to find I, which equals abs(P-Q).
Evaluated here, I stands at 2.4 km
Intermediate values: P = 827.0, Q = 829.4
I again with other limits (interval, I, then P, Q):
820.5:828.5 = 3.1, 821.0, 824.1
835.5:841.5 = 2.3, 841.0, 838.7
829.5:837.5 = 3.0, 837.0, 834.0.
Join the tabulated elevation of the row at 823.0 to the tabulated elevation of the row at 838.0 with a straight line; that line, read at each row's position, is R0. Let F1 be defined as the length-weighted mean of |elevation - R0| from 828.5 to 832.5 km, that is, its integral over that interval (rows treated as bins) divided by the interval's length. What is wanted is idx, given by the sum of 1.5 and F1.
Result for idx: 5.9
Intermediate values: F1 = 4.4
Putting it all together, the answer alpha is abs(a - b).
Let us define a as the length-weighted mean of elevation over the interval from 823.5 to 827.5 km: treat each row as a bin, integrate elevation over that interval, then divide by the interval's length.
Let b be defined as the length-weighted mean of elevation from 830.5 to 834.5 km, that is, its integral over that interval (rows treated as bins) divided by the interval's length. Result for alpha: 2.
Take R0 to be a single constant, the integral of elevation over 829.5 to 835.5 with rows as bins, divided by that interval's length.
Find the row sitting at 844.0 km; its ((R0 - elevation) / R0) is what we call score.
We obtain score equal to -0.91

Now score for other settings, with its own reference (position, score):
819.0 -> -0.83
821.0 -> -0.76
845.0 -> -1.02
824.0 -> -0.51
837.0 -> -0.51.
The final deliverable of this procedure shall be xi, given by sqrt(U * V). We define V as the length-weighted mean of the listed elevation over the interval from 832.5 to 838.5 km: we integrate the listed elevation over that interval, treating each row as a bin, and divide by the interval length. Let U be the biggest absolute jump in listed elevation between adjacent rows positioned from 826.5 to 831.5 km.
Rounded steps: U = 0.67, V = 8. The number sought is 2.3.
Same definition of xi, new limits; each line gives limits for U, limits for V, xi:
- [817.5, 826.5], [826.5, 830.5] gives 2.1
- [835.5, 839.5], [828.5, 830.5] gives 2.4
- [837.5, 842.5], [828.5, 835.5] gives 1.7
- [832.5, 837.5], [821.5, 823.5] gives 3.5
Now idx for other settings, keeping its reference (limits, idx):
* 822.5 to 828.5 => 3.4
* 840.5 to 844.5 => 3.3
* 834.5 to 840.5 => 2.4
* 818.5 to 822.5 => 2.3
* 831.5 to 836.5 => 4.2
